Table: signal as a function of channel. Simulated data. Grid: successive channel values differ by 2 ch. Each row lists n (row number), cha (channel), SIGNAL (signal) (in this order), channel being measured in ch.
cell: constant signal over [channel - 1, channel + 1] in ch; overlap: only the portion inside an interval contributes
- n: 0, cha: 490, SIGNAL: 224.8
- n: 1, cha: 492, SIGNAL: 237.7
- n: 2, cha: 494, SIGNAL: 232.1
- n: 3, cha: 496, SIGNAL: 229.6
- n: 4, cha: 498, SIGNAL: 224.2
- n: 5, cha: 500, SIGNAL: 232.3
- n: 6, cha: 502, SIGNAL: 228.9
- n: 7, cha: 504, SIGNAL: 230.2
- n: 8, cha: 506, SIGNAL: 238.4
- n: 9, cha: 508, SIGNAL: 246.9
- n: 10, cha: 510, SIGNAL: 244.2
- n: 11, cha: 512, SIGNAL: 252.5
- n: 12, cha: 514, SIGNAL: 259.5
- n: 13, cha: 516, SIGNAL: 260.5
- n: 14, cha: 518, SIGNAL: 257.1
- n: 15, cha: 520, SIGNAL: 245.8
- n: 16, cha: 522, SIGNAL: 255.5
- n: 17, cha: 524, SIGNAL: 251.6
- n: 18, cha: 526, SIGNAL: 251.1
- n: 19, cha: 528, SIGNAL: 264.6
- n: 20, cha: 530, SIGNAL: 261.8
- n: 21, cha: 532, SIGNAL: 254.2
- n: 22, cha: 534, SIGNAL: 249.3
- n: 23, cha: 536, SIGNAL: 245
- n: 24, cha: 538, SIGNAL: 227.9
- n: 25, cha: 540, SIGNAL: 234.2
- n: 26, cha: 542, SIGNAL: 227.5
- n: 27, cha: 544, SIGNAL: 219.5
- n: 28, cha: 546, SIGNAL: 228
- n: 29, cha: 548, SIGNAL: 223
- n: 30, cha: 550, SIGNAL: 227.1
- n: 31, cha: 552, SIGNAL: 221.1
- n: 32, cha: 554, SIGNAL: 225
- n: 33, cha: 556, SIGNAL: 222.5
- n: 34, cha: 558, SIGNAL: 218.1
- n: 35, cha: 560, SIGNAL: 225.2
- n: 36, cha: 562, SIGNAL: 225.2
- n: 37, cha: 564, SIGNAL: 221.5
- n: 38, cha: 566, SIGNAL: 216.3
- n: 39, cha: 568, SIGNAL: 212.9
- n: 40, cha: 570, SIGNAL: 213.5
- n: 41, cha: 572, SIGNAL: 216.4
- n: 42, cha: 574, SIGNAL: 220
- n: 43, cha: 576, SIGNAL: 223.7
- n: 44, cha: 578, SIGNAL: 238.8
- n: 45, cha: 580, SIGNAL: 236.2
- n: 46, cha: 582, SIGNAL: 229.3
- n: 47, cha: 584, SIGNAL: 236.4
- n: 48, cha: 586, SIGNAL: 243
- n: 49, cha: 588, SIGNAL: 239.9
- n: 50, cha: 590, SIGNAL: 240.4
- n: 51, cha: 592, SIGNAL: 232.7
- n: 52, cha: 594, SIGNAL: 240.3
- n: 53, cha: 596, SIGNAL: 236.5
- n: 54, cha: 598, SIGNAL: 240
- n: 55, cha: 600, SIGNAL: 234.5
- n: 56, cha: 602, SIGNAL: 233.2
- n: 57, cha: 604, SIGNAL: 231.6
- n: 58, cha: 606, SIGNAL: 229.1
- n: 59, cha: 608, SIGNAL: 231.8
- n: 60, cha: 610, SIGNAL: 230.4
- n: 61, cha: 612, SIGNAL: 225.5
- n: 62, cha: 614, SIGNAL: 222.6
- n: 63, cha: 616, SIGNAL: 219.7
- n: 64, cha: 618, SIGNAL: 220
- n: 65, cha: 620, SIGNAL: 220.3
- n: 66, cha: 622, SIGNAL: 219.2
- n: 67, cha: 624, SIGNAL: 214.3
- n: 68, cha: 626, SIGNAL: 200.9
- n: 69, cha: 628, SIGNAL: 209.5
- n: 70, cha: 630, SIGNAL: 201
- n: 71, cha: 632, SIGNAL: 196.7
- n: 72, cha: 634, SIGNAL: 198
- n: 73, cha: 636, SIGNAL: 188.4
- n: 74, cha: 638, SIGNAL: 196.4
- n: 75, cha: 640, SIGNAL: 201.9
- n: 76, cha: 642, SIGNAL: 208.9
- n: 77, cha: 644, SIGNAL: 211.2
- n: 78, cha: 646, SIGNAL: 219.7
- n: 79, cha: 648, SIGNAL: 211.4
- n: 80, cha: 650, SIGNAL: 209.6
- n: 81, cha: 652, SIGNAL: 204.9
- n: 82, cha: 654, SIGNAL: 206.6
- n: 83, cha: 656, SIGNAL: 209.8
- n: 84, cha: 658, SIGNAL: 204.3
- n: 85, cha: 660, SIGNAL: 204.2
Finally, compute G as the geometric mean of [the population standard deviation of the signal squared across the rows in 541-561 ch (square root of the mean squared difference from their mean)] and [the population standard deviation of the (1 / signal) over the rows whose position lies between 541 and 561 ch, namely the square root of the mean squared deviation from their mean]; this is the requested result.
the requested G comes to 0.3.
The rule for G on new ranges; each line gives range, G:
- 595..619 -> 0.6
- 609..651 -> 1.1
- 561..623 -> 0.8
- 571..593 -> 0.8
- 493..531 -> 1.1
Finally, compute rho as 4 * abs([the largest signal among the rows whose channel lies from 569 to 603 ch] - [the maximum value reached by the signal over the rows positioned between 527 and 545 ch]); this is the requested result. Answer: 86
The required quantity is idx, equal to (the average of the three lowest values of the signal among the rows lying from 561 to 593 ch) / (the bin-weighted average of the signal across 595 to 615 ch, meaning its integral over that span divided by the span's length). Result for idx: 0.93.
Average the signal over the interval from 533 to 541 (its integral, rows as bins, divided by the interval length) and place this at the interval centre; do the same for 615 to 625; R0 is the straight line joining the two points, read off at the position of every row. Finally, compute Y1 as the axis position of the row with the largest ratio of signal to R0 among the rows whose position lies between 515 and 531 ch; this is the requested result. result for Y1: 528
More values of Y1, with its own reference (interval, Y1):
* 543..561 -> 560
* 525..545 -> 528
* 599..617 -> 600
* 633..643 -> 642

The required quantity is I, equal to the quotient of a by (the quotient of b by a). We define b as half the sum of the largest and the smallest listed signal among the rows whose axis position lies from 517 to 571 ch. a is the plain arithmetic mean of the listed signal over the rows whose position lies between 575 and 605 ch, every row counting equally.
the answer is 233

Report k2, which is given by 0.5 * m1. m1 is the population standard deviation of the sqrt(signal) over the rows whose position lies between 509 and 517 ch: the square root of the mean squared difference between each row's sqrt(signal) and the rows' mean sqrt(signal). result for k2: 0.103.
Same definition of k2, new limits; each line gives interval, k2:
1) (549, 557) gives 0.038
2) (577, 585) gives 0.058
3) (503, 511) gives 0.104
